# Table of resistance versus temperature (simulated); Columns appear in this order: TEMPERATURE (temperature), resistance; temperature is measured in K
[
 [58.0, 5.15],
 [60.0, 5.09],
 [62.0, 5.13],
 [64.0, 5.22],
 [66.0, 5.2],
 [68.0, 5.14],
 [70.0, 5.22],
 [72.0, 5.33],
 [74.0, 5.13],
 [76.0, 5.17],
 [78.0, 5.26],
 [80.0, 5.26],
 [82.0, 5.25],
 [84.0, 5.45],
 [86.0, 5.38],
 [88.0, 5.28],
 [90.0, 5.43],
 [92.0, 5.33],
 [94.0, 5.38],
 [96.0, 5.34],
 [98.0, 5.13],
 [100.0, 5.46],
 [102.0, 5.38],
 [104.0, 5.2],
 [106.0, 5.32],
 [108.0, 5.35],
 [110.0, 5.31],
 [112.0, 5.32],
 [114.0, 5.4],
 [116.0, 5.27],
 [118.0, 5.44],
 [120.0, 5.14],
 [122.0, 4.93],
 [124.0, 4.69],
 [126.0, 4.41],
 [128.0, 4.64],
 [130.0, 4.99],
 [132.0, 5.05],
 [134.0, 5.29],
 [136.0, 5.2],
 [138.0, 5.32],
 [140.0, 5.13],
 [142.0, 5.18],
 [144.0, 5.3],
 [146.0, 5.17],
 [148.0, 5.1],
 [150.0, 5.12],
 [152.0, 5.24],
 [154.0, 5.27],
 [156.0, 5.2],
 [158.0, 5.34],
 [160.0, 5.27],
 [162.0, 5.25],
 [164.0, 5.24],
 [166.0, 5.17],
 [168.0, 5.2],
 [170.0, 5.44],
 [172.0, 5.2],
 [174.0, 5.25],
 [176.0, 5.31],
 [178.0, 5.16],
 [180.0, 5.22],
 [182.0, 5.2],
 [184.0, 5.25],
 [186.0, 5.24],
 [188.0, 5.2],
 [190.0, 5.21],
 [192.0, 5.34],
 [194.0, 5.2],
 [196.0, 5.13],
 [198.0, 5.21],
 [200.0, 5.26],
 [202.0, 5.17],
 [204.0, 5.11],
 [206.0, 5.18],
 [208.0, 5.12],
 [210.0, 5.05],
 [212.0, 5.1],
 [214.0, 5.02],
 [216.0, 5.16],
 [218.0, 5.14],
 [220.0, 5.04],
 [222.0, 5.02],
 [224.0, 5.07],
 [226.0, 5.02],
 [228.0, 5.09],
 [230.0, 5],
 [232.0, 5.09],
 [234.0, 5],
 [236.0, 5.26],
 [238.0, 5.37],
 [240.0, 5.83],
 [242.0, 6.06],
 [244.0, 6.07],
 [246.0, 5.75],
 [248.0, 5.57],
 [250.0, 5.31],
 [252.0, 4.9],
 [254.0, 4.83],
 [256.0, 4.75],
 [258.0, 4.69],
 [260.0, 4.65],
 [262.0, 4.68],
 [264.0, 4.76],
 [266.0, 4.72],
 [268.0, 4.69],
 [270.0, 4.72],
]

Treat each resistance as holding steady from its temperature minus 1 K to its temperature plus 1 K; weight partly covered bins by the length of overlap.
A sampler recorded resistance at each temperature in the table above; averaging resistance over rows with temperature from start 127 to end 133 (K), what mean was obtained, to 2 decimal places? 4.89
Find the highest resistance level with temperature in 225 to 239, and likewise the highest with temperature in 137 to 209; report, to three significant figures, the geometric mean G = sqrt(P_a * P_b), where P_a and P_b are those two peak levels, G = 5.40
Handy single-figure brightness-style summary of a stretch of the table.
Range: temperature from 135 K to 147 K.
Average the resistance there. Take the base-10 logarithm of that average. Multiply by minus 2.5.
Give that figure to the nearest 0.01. -1.79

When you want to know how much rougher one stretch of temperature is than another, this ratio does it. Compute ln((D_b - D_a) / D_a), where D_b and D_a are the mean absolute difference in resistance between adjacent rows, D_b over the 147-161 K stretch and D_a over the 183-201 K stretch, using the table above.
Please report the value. -2.0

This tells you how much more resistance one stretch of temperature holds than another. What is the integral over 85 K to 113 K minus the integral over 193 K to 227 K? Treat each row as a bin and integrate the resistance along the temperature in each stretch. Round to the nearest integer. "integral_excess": -25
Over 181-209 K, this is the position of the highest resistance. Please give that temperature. 192.0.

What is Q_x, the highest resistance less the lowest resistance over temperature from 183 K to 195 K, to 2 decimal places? 0.14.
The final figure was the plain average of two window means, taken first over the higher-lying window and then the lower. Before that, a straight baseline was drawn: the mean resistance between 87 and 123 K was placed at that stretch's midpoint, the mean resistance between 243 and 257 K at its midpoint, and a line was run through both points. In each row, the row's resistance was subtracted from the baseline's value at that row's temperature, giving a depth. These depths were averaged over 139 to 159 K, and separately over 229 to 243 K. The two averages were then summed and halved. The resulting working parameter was 0.02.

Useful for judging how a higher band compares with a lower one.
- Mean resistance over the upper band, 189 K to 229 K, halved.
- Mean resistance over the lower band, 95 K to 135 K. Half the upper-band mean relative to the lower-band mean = 0.498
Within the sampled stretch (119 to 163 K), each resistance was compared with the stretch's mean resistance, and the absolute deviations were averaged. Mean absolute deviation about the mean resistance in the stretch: 0.173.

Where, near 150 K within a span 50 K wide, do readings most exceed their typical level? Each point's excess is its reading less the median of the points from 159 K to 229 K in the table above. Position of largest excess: 170.0 K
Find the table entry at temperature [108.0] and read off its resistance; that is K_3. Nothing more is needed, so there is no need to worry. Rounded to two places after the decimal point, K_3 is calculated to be 5.35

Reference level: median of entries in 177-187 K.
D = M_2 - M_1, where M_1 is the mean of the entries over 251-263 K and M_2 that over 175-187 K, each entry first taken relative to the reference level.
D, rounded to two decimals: 0.48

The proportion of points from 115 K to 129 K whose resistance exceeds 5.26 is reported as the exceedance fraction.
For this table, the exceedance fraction 0.29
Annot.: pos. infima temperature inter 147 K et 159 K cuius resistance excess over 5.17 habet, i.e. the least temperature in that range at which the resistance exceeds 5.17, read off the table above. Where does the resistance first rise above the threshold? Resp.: 152.0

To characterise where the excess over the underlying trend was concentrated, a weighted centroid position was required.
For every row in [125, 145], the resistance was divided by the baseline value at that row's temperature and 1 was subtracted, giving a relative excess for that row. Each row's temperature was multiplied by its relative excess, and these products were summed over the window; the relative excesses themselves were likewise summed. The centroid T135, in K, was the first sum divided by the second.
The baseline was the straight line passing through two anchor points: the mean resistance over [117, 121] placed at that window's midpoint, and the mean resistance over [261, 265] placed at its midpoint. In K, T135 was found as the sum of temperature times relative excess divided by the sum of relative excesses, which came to 126.7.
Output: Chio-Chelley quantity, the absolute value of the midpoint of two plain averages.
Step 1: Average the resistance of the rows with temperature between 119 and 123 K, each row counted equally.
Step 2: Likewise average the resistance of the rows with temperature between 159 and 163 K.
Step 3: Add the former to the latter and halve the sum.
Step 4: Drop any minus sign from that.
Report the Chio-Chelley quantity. 5.15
